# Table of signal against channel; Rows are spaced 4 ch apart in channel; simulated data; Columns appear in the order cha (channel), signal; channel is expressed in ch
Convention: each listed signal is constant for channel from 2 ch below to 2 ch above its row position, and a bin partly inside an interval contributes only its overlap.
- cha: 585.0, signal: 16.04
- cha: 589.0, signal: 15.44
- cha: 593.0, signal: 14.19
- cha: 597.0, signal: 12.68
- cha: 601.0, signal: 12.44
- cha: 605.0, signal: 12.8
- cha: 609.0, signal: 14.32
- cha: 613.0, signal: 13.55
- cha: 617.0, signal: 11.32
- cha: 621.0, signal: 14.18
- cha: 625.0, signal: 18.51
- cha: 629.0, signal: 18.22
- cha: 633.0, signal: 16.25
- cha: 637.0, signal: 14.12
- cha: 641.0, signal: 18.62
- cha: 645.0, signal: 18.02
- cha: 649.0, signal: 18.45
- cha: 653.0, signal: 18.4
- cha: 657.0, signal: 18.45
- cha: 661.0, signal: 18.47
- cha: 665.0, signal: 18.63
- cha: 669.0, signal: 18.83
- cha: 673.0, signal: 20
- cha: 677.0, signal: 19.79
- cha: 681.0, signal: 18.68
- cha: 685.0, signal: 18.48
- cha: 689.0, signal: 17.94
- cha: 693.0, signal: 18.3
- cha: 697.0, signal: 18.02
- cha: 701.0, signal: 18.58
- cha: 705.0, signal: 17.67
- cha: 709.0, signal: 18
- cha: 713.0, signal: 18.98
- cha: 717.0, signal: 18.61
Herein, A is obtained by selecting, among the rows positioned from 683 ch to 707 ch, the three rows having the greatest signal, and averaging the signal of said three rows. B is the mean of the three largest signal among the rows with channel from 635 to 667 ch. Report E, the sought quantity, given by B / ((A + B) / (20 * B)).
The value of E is 186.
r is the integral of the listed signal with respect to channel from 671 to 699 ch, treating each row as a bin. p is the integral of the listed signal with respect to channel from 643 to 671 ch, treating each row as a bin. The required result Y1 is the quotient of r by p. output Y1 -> 1.02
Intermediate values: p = 517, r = 525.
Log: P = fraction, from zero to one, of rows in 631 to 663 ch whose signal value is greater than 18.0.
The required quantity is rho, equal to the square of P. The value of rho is 0.56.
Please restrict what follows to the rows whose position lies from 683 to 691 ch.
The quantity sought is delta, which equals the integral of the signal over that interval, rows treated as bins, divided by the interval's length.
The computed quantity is 18.2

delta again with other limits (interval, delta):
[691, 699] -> 18.2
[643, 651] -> 18.2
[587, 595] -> 14.8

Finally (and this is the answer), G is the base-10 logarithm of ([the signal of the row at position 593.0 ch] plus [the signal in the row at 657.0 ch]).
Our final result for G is 1.51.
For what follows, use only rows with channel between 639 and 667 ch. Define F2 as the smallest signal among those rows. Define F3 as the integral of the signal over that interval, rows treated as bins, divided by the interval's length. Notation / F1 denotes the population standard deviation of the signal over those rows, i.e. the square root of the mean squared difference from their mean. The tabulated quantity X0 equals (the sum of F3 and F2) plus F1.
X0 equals 37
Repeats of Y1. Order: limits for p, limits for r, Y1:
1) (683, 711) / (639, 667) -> 1.02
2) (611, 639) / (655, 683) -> 1.25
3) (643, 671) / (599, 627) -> 0.75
